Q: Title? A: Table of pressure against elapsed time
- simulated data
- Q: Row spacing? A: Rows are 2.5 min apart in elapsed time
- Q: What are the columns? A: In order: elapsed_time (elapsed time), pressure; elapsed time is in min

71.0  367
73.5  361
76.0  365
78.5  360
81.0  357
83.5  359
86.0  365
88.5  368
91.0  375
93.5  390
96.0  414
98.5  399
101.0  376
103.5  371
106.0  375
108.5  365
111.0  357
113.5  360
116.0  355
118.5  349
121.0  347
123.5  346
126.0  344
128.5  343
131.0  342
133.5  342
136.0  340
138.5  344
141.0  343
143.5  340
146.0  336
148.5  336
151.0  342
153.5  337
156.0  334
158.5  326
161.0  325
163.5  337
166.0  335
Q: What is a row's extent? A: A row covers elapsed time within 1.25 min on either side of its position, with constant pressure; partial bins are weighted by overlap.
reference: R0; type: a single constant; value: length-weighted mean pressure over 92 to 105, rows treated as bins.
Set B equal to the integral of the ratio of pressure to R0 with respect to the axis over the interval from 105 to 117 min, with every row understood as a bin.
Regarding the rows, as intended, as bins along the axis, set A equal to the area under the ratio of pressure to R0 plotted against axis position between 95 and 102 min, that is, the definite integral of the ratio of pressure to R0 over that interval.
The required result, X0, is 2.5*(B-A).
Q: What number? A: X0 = 10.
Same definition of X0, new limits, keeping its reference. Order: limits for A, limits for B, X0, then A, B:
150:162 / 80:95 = 10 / 10.3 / 14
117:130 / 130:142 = -3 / 11.5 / 11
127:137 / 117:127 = 0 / 8.8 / 9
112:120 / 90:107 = 24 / 7.3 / 17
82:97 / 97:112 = 0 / 14.5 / 14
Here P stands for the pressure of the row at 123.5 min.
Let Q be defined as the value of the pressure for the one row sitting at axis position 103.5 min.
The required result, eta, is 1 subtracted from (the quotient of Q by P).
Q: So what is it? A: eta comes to 0.072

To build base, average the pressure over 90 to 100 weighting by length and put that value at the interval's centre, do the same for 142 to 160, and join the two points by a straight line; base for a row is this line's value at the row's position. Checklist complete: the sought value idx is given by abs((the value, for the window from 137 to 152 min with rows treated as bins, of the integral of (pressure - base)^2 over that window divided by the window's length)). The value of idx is 21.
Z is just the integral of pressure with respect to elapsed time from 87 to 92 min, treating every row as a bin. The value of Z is 1855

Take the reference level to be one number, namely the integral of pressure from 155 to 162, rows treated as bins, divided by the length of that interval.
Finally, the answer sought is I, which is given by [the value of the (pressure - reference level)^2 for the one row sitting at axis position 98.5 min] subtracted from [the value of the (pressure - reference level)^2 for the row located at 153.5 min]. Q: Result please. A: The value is -4929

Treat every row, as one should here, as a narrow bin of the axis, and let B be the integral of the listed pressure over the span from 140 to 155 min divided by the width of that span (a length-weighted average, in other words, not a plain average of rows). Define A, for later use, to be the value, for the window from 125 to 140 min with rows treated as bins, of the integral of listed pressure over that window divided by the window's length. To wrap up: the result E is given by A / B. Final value 1.01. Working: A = 342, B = 339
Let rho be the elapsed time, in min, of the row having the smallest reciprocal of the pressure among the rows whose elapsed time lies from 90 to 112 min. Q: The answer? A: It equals 96.0 min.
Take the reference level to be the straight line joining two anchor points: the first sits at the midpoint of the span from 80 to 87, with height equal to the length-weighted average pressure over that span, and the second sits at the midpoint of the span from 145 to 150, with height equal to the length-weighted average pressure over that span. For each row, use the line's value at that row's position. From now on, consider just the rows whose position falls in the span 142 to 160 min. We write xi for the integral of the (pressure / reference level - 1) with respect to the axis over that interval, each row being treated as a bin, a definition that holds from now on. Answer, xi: 0.04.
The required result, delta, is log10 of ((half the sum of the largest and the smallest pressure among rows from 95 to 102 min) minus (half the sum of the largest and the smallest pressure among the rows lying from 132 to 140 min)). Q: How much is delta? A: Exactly 1.7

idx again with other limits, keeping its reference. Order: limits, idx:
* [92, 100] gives 186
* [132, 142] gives 84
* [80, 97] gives 1224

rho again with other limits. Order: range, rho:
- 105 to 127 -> 106.0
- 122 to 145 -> 123.5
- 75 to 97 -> 96.0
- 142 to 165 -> 151.0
